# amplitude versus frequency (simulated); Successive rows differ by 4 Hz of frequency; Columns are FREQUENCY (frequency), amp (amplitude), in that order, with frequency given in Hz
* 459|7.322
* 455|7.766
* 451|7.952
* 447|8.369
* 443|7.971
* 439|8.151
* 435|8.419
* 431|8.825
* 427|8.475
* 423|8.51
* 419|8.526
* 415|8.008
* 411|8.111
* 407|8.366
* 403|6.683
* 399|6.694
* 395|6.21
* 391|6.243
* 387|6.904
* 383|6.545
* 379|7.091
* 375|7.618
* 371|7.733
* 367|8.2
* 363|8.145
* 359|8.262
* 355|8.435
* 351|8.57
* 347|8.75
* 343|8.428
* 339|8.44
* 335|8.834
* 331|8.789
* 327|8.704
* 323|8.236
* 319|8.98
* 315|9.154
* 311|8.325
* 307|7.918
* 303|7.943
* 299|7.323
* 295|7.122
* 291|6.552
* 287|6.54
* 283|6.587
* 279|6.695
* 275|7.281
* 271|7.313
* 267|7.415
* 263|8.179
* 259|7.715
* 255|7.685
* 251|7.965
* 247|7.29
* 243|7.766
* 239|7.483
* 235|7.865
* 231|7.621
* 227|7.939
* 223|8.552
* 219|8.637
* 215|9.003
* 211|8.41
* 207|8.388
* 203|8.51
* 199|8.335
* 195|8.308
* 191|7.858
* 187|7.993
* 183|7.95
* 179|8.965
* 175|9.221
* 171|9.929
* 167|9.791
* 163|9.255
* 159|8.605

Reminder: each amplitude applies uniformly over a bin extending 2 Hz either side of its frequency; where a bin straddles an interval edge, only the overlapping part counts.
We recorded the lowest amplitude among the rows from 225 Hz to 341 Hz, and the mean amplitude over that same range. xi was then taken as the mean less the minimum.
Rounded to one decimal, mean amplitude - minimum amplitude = 1.2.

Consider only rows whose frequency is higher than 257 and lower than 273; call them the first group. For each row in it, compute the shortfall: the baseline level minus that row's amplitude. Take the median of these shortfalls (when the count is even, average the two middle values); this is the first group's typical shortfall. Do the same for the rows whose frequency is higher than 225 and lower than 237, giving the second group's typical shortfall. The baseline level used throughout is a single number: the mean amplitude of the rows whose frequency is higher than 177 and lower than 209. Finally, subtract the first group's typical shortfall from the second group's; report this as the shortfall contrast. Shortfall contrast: -0.30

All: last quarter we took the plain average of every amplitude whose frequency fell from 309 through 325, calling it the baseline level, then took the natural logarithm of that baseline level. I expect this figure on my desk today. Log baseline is 2.16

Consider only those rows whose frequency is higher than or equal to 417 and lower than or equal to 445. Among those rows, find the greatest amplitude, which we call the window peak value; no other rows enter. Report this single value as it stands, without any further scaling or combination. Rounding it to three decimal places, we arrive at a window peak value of 8.825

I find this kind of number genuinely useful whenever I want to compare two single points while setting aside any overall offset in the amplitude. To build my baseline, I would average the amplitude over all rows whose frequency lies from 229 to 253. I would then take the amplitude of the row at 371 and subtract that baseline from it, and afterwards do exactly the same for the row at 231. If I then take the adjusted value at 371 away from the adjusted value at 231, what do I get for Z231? -0.11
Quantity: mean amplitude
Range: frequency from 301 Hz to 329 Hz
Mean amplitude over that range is 8.5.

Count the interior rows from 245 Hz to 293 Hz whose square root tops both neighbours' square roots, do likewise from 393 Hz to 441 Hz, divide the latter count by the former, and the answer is 2.0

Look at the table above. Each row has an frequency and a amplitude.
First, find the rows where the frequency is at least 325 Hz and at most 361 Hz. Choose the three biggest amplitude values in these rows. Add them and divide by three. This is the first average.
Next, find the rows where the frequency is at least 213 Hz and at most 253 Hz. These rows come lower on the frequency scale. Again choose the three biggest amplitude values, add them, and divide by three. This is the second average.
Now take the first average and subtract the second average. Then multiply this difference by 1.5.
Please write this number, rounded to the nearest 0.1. 0.1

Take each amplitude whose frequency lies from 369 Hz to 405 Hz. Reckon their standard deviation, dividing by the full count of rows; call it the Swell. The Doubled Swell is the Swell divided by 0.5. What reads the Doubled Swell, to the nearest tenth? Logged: 1.0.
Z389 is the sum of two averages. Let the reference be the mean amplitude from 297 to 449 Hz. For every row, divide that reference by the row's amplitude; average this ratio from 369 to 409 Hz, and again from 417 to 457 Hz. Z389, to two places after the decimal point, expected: 2.12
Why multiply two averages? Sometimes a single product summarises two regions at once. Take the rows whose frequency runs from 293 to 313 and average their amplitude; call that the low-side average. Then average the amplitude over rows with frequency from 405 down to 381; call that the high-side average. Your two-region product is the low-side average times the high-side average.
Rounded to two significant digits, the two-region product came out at 51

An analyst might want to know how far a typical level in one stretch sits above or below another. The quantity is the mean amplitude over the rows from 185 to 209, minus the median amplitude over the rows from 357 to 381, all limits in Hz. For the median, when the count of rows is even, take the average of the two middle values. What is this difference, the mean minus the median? 0.3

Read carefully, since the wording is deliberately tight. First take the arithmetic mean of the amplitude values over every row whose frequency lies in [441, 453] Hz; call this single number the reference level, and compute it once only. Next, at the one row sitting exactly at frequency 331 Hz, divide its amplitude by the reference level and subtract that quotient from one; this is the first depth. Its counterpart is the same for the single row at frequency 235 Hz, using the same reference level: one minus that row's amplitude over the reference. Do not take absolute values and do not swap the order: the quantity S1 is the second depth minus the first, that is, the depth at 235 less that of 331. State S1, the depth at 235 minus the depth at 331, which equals 0.11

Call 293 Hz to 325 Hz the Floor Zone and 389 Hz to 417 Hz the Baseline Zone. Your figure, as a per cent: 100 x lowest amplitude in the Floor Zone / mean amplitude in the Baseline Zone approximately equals 99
